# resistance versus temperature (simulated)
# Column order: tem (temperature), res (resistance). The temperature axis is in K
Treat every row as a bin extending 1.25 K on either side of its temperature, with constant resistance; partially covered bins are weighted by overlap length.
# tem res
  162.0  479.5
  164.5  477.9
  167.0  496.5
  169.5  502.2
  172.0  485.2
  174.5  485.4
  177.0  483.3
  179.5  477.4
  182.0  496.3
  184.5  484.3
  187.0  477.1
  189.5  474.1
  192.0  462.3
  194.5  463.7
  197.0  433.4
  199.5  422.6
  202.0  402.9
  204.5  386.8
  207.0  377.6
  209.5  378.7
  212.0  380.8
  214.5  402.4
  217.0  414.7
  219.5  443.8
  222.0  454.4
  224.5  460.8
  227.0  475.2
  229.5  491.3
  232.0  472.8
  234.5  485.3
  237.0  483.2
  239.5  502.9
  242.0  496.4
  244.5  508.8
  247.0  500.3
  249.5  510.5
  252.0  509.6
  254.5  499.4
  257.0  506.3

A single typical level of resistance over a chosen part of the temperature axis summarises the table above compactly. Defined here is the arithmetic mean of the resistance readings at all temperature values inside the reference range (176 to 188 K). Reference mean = 484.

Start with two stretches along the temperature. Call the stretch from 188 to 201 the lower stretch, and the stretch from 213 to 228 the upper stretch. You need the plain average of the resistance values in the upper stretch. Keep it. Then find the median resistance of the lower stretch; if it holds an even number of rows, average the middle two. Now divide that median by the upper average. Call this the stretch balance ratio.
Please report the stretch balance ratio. 1.05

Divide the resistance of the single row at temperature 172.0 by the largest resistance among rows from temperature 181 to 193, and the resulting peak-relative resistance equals 0.98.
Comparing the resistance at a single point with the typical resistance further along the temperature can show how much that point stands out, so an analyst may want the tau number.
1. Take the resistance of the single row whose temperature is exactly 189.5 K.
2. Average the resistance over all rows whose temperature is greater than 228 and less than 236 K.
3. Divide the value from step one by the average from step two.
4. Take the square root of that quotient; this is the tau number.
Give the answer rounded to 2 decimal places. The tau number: 0.99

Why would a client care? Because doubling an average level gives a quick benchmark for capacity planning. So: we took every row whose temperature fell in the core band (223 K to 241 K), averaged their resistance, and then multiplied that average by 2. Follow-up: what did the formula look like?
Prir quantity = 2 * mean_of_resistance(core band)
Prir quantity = 963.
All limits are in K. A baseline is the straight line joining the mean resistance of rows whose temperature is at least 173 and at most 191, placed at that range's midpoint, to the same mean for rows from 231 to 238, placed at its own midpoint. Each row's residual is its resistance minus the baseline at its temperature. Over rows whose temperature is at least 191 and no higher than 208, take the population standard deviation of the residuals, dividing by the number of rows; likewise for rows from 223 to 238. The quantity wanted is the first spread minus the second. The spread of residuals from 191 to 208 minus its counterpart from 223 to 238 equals 21.6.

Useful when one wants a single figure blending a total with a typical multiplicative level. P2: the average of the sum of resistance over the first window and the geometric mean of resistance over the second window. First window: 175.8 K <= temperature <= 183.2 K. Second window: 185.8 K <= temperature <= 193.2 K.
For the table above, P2 964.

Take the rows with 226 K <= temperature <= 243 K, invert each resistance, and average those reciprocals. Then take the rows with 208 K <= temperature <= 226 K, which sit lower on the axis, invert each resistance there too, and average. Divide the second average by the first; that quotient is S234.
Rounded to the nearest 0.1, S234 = 1.2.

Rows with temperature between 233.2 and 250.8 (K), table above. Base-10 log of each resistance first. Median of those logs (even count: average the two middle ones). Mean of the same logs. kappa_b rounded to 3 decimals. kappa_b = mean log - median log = -0.002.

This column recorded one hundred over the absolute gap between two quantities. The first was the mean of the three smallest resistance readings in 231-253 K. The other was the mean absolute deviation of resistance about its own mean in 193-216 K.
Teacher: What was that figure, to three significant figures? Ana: 0.219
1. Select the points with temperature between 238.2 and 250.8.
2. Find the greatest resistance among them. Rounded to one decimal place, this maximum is 510.5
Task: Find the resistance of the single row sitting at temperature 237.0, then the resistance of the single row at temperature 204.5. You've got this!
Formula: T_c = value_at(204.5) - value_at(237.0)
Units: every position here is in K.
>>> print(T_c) -96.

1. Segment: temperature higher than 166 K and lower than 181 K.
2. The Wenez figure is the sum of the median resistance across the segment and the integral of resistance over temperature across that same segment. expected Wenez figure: 7810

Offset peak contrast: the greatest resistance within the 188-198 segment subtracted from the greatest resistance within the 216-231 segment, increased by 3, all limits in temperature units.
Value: 20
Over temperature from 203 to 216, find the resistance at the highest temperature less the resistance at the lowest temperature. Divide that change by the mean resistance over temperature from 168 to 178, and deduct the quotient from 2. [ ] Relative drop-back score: 1.97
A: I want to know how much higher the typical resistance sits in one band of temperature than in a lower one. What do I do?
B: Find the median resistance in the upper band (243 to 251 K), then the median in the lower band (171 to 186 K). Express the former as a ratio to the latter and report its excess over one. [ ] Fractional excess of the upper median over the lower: 0.0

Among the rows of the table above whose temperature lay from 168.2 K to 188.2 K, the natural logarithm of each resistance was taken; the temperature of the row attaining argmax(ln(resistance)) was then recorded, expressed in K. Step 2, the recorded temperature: 169.5 K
